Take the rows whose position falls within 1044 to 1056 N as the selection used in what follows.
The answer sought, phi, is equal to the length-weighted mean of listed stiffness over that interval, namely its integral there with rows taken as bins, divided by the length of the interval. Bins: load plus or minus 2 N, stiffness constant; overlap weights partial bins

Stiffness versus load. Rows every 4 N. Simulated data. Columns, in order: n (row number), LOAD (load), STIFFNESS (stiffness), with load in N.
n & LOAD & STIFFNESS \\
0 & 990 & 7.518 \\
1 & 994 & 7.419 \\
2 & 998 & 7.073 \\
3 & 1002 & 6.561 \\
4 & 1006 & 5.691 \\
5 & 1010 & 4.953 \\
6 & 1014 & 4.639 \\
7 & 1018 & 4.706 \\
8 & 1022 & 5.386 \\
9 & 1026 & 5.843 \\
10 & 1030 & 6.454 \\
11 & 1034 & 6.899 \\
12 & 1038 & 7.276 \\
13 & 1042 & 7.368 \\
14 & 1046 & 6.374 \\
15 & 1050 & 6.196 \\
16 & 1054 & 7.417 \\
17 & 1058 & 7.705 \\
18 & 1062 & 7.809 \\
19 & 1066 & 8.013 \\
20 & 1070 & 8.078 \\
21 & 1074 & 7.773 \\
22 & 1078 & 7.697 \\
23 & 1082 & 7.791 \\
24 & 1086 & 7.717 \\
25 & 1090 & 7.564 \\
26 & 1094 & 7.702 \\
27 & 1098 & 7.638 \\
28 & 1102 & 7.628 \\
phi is 6.7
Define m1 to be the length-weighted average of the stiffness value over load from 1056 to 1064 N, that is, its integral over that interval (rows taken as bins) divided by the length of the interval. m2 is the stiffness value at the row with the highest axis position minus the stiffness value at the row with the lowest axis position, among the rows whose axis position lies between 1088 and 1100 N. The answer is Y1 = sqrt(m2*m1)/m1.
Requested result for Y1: 0.10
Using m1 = 7.8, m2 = 0.1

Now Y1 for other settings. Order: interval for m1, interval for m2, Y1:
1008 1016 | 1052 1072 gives 0.37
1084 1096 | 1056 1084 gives 0.11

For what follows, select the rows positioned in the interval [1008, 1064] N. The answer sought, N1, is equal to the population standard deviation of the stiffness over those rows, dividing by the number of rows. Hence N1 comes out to 1.07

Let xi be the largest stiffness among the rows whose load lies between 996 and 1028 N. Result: 7.073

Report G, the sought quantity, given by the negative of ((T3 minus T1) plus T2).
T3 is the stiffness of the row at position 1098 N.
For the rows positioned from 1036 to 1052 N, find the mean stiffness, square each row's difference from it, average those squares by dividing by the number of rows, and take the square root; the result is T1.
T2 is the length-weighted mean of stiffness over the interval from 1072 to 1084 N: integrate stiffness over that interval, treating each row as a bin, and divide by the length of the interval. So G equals -14.9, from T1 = 0.52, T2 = 7.8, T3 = 7.638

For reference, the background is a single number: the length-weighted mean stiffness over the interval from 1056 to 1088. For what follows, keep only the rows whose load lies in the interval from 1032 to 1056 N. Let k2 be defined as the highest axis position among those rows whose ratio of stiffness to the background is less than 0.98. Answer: 1054 N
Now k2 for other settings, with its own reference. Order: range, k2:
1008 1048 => 1046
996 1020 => 1018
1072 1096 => 1090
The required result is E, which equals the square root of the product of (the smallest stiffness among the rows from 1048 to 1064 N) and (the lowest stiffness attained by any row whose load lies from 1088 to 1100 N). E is 6.8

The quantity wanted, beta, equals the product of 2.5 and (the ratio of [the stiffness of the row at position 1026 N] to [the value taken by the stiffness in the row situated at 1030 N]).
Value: 2.26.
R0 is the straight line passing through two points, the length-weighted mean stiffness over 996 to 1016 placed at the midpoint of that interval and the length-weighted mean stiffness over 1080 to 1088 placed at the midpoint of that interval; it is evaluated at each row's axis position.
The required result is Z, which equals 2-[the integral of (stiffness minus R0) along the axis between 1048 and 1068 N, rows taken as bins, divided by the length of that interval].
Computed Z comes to 1.7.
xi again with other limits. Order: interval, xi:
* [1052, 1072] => 8.078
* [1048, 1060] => 7.705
